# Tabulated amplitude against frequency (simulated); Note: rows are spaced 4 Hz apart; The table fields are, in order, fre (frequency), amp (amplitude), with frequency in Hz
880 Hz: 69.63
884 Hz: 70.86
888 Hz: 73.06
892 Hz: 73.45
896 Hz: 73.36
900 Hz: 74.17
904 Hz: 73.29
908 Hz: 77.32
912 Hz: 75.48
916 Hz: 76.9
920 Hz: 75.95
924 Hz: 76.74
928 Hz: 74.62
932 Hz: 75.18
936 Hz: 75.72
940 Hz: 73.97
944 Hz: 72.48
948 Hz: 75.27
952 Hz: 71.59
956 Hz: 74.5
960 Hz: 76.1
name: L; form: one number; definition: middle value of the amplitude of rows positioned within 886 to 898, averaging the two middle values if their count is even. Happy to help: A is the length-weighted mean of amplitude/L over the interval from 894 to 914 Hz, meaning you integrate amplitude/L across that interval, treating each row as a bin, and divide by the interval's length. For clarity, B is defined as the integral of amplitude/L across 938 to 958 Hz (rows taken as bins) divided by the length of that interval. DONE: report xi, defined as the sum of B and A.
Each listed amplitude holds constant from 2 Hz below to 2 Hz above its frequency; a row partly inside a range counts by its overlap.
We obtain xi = 2.02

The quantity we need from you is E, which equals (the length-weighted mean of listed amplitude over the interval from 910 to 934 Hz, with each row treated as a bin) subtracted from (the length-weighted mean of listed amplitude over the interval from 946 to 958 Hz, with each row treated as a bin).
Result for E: -2.0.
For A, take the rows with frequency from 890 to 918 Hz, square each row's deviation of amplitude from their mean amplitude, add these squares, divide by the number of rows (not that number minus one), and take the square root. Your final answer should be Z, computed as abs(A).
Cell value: 1.59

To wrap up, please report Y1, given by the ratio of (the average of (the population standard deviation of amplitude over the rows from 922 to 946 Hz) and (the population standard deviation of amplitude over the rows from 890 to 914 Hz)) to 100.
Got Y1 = 0.0141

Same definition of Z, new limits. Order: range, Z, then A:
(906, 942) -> 1.04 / 1.0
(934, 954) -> 1.58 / 1.6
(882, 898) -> 1.06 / 1.1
